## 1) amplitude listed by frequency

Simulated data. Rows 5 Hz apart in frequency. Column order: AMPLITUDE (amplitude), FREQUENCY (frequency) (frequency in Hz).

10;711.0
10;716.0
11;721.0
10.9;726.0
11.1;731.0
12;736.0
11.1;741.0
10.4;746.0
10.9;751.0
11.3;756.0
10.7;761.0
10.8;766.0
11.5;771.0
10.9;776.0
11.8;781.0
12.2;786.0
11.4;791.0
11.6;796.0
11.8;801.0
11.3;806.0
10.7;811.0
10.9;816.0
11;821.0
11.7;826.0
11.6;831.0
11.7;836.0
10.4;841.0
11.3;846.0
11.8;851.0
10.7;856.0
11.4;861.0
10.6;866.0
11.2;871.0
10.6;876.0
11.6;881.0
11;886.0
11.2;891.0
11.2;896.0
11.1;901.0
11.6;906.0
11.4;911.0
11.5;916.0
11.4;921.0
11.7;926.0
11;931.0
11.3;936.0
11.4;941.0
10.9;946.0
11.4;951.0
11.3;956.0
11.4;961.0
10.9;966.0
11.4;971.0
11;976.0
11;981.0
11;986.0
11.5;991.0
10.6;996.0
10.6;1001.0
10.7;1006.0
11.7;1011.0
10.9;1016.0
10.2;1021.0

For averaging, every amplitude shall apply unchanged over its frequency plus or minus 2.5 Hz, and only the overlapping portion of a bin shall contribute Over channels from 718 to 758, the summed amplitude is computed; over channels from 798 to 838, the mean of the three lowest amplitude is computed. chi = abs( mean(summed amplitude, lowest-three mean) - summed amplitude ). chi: 38.9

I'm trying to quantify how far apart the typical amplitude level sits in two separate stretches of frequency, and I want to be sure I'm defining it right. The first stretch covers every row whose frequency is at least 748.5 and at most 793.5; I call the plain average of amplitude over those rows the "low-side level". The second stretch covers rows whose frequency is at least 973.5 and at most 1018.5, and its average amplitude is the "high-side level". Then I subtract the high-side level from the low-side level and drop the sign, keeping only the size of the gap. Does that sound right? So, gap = 0.28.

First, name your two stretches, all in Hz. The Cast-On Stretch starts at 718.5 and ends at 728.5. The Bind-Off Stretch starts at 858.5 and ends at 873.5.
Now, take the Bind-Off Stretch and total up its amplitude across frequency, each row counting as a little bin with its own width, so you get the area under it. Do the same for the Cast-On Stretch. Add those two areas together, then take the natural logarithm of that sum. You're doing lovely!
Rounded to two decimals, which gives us 5.62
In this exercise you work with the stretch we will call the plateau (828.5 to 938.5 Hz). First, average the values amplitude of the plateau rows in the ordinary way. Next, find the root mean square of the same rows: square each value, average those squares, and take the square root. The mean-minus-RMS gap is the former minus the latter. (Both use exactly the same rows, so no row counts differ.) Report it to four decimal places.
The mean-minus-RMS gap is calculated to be -0.0065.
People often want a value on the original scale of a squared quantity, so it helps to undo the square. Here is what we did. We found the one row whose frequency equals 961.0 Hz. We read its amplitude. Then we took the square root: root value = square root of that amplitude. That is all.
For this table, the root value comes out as 3.38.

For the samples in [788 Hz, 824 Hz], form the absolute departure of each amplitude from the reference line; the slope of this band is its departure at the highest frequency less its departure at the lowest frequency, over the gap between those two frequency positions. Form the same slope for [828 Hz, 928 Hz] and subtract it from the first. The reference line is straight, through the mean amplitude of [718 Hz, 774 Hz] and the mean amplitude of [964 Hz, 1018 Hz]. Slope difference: -0.011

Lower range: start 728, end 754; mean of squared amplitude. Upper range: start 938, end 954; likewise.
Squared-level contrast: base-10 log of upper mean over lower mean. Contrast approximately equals 0.010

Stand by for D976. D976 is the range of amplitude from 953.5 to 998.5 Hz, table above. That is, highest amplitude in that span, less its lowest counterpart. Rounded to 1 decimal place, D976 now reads 0.9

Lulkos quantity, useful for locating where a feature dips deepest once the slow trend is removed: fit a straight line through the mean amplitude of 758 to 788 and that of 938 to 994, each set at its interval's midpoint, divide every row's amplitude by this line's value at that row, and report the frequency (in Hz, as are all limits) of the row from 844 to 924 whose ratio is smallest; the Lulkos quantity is 866.0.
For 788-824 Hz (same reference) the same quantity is 811.0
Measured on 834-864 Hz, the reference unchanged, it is 841.0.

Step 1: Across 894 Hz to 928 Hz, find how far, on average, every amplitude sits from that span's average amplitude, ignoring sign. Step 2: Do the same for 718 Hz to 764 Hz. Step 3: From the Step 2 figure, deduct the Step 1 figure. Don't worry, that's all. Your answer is 0.13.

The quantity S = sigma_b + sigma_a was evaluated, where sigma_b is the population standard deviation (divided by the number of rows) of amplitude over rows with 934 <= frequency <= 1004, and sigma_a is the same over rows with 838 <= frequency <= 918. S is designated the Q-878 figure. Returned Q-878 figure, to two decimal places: 0.69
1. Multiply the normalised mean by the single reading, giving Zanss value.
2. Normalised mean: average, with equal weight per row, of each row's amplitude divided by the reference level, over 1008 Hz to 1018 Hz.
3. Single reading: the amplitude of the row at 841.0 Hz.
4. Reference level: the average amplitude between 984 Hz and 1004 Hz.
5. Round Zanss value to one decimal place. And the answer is 10.8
